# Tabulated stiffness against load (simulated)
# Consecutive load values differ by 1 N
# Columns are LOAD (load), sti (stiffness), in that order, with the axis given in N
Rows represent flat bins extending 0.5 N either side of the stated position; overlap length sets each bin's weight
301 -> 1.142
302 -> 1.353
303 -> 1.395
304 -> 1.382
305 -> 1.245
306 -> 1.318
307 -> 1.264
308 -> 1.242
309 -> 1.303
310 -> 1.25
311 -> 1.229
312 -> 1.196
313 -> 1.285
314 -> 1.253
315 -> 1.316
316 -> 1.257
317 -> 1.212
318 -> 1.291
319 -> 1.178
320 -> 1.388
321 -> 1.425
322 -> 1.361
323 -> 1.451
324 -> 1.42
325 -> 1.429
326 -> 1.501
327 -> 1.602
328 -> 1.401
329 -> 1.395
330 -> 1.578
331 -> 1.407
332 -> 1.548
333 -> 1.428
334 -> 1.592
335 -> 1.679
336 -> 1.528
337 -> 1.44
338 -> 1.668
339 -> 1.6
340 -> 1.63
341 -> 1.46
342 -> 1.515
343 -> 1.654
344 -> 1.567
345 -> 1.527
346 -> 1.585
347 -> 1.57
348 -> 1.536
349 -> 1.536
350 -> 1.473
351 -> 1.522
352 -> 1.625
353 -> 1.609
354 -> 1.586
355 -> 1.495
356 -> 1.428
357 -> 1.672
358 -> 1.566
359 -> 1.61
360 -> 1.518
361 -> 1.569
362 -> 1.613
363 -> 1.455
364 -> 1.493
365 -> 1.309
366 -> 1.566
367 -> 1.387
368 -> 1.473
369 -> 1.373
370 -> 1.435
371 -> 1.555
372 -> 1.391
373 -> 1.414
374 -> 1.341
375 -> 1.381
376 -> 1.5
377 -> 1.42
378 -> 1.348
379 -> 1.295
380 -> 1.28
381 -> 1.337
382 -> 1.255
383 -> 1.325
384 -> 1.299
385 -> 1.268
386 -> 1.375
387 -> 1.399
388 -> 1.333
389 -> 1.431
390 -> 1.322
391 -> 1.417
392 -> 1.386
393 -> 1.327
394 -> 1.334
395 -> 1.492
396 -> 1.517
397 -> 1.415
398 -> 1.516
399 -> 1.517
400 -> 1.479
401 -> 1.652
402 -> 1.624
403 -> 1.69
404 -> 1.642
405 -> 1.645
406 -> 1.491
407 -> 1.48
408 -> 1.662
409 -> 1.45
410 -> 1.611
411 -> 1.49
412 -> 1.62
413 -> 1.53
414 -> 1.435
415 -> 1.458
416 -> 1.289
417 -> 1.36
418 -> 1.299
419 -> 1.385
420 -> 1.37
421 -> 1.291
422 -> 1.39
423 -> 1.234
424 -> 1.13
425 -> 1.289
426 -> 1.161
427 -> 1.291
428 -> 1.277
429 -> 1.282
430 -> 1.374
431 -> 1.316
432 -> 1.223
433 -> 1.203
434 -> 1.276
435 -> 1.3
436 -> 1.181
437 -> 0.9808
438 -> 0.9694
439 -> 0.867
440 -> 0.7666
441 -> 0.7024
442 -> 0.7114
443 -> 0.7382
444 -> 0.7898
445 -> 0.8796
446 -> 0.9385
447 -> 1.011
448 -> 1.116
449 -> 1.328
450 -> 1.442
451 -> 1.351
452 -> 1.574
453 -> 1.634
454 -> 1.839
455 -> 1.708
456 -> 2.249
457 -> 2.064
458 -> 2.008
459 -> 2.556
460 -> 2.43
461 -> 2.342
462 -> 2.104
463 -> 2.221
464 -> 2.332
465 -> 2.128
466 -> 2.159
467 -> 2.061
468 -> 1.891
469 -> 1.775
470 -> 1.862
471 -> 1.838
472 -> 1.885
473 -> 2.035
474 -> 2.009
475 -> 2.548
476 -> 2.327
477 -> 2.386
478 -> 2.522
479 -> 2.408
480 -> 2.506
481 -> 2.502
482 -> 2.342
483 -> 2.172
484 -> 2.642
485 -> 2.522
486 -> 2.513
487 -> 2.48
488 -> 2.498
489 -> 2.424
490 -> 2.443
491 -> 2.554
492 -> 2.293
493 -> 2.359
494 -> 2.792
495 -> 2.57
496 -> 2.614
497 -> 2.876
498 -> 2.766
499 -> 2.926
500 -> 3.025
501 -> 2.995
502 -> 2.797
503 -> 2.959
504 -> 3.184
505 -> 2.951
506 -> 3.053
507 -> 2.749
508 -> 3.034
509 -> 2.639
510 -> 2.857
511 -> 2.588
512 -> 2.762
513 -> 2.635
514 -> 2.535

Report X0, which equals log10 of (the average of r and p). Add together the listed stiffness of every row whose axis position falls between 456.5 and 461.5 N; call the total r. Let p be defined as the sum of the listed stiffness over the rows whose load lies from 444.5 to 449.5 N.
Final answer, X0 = 0.92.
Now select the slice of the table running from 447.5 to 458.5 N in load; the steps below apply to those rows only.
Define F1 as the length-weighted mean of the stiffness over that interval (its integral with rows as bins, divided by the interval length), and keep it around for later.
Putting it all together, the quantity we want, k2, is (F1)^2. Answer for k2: 2.8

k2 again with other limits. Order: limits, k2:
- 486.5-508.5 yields 7.5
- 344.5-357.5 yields 2.4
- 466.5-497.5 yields 5.5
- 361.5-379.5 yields 2.0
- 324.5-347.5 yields 2.4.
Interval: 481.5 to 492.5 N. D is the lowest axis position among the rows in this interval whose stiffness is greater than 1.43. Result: 482 N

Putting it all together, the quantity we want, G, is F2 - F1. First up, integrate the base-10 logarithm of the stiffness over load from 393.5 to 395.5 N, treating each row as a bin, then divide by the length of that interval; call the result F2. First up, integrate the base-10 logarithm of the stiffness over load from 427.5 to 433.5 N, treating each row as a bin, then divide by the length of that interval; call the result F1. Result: 0.04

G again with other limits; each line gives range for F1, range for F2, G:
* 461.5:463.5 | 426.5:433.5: -0.23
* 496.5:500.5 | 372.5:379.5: -0.32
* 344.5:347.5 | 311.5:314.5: -0.10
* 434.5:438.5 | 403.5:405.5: 0.17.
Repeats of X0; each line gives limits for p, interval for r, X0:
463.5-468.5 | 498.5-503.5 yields 1.10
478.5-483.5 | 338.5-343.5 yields 1.00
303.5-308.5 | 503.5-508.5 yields 1.03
